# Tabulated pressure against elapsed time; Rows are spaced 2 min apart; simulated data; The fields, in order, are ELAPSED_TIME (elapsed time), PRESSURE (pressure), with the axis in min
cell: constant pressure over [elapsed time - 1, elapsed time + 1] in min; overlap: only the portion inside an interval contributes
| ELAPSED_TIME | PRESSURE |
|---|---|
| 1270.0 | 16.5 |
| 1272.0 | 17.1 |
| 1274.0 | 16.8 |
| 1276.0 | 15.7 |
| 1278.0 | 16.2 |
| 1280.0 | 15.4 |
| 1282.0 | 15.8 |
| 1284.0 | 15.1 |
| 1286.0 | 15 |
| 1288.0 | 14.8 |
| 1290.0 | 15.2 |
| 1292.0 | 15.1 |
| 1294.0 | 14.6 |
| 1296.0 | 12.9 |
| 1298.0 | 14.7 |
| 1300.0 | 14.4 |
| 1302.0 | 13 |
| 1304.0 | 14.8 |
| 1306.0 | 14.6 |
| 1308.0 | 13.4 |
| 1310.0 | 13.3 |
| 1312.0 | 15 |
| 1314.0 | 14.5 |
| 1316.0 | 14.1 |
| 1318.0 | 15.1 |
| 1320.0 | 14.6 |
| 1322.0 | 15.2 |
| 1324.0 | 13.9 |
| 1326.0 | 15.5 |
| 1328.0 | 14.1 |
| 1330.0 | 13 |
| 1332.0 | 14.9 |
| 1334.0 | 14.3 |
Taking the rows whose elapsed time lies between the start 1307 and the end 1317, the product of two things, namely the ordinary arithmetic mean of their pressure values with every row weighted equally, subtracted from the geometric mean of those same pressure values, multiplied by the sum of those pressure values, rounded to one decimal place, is -1.0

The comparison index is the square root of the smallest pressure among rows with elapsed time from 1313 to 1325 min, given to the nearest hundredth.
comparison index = 3.73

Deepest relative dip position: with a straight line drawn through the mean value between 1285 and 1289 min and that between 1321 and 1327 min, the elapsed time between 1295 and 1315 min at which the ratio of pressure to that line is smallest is 1296.0 min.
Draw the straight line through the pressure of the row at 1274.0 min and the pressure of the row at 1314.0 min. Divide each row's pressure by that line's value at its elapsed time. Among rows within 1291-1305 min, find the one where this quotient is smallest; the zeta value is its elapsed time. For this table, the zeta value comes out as 1296.0 min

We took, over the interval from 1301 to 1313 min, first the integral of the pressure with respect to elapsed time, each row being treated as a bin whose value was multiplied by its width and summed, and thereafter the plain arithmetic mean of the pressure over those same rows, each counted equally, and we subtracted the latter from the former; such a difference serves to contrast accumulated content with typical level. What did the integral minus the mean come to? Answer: 154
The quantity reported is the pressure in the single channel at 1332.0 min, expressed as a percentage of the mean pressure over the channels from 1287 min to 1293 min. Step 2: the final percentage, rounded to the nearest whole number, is 99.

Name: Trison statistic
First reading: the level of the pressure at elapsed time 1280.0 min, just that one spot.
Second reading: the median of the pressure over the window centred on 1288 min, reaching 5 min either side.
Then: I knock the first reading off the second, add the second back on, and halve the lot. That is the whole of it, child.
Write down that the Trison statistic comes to 7.4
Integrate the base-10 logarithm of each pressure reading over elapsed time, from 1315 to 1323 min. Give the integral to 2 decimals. 9.35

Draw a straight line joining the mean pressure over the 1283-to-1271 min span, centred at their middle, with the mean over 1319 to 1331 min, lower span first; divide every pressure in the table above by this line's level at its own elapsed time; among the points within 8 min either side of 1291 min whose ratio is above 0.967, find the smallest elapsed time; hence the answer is 1290.0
